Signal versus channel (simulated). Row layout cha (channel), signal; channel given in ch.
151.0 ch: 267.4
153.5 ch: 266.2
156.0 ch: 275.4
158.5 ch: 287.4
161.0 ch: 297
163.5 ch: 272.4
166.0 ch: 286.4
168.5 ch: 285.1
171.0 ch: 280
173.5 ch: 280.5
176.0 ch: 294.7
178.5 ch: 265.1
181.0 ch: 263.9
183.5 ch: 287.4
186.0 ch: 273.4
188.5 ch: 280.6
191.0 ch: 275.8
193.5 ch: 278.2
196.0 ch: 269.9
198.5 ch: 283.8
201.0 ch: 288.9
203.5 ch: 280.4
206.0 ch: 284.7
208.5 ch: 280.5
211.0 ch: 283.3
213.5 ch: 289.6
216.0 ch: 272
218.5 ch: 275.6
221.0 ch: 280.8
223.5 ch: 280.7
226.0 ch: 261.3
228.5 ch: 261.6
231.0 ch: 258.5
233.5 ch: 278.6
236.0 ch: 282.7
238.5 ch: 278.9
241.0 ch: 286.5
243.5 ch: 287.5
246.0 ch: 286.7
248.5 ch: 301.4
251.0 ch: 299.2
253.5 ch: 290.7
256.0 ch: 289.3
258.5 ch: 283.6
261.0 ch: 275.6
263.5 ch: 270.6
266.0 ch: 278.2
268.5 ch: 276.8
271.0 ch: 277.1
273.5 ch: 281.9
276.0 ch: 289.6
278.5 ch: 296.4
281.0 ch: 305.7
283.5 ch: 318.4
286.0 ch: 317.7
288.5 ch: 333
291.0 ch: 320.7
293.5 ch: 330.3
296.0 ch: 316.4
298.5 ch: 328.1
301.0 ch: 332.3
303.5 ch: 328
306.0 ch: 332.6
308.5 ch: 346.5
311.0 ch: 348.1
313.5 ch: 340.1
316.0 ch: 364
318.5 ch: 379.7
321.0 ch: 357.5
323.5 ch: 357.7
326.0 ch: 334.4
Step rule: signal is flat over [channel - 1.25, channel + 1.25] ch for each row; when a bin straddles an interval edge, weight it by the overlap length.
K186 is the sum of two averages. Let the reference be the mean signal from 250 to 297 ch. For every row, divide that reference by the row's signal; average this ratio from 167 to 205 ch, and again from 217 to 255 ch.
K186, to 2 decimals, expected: 2.13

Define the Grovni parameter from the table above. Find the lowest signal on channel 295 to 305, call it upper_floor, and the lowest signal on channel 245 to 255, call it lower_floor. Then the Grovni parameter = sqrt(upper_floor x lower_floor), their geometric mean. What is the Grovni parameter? 301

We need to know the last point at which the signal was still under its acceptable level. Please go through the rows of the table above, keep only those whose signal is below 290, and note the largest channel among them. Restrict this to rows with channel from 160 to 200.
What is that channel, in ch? 198.5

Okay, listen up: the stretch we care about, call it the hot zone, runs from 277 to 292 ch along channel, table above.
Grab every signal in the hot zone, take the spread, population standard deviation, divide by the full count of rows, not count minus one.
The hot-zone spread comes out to 12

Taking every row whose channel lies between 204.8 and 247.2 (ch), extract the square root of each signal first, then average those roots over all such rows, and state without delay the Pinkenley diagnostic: 16.7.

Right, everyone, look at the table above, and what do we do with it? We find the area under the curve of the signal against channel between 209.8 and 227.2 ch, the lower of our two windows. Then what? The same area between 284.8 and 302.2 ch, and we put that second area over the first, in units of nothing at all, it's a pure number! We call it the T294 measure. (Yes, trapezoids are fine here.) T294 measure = 1.17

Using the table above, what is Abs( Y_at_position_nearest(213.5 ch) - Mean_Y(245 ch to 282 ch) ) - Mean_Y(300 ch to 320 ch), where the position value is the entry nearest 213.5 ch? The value -344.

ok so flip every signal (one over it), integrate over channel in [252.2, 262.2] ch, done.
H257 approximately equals 0.0351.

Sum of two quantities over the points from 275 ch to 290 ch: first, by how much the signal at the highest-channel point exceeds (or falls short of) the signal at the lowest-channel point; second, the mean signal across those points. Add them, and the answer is 354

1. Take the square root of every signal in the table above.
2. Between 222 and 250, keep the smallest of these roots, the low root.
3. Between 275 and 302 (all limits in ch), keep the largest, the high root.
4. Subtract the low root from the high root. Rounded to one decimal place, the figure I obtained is 2.2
